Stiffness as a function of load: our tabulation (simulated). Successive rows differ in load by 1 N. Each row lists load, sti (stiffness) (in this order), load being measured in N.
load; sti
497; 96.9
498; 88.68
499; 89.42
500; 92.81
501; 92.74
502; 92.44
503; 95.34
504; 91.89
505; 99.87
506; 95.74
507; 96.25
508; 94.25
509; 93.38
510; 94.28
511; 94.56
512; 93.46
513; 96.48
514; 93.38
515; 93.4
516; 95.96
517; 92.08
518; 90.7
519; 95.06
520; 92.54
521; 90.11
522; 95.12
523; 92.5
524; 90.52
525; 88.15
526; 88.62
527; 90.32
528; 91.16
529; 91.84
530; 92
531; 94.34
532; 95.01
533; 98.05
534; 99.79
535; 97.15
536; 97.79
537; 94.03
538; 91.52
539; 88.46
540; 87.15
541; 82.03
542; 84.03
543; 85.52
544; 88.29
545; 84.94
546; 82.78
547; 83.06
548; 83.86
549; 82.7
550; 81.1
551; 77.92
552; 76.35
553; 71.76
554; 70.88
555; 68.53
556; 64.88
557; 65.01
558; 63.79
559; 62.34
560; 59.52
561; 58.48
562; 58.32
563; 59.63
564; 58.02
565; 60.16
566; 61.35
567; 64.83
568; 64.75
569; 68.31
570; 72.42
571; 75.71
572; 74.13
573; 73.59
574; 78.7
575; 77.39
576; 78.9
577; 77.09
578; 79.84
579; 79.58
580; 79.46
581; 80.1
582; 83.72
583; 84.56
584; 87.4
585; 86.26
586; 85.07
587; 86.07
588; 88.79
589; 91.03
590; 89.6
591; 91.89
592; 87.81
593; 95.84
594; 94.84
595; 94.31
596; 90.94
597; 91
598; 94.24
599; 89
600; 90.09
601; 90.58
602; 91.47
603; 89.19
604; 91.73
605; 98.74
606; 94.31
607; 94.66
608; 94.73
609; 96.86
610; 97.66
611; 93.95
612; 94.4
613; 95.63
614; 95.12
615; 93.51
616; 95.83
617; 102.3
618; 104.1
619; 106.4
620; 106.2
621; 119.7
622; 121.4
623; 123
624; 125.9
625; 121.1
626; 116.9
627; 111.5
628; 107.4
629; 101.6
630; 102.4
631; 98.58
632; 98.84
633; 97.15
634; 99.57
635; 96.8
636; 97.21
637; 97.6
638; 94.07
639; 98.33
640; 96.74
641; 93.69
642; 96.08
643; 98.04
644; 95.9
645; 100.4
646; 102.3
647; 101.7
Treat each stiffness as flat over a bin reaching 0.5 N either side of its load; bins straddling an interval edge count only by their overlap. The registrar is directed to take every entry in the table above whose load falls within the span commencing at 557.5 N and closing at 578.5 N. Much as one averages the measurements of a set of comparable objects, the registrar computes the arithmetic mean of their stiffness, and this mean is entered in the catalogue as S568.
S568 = 68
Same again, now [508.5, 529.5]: 93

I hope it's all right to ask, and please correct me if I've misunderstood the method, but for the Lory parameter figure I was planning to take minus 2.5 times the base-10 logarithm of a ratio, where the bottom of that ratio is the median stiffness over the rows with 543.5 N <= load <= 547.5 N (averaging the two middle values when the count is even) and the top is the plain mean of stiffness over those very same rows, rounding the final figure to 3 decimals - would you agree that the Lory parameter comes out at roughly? -0.010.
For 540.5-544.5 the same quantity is -0.002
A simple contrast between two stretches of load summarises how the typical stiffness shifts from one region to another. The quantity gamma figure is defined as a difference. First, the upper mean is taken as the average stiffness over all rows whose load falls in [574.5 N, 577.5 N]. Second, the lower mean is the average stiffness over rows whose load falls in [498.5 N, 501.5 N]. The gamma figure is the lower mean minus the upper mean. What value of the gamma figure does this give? 14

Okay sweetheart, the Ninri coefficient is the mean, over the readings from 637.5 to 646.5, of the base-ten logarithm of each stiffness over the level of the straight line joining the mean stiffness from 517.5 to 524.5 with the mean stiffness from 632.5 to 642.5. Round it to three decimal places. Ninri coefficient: 0.002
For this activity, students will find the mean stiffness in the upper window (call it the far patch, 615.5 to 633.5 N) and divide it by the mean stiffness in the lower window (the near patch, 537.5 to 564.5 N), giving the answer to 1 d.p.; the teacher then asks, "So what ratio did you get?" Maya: 1.5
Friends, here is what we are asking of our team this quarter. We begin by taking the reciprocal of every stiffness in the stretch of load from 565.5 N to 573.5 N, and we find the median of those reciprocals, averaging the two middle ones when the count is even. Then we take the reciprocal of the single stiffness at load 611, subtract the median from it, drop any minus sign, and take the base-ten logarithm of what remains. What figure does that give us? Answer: -2.45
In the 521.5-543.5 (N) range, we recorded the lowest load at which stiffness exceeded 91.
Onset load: 522 N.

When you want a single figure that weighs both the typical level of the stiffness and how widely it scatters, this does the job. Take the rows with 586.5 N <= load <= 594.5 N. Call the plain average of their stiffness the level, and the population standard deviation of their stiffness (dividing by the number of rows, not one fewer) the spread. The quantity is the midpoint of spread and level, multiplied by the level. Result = 4260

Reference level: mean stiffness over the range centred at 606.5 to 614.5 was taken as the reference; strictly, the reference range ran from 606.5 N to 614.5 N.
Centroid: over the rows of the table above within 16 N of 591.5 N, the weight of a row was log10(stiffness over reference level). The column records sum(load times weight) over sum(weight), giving 585.1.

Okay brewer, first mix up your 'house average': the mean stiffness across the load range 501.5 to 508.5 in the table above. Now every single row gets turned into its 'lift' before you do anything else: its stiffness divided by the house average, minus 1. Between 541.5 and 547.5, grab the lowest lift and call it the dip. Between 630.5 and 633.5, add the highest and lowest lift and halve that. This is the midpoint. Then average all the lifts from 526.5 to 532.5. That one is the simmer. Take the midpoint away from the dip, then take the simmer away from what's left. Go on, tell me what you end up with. -0.13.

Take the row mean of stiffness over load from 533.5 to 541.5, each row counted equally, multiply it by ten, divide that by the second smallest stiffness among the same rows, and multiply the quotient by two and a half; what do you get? 26.5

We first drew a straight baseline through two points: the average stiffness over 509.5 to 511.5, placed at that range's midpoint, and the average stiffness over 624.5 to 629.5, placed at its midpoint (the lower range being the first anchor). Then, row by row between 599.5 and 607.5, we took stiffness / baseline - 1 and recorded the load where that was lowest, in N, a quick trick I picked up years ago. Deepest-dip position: 603 N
